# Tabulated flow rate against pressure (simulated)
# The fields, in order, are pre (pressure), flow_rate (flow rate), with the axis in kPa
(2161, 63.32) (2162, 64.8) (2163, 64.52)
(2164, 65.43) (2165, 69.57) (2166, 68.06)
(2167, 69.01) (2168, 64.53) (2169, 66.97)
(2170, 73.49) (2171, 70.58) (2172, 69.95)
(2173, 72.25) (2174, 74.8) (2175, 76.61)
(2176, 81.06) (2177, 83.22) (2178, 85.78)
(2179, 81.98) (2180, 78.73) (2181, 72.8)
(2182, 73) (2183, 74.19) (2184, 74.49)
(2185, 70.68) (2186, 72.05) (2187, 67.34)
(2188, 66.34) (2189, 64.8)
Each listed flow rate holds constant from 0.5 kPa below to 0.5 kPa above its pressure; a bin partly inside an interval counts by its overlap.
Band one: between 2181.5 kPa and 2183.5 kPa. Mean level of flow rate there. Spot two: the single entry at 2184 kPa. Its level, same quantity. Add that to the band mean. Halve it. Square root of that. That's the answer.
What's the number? 8.6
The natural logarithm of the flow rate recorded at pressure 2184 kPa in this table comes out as 4.31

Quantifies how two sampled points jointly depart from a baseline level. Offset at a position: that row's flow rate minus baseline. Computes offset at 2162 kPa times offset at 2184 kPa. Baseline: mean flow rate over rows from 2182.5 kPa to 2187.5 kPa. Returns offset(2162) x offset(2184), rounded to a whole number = -19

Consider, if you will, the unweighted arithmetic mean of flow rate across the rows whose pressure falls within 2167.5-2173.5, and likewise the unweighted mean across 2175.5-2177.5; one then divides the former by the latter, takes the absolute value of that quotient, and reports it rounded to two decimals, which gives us 0.85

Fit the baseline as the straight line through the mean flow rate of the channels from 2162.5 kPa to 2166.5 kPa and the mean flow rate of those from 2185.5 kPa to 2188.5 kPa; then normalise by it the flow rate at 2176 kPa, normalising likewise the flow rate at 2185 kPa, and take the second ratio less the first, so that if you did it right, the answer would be -0.16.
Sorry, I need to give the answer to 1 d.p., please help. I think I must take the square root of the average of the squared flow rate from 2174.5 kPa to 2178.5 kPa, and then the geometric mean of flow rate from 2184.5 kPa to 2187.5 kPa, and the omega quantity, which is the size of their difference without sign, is 11.7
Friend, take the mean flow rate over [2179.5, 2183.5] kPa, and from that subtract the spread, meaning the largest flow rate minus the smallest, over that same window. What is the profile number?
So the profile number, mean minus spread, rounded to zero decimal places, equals 69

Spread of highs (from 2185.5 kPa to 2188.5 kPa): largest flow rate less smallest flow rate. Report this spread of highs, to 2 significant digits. 5.7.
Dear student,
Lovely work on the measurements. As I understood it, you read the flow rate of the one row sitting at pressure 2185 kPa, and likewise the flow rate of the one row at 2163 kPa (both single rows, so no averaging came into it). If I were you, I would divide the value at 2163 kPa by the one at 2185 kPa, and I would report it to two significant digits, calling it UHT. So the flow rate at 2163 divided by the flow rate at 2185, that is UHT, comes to 0.91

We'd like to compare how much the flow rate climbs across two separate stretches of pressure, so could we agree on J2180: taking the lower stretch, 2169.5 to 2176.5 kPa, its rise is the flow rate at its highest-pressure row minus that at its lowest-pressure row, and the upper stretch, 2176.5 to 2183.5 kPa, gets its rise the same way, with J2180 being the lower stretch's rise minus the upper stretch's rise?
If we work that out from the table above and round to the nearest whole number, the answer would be 17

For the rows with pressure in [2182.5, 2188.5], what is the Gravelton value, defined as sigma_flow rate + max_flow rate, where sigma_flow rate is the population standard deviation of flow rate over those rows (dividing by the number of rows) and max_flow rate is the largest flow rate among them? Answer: 77.6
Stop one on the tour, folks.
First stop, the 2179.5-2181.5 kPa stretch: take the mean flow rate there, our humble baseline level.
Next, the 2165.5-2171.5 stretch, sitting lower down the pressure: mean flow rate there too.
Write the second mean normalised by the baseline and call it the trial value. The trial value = 0.91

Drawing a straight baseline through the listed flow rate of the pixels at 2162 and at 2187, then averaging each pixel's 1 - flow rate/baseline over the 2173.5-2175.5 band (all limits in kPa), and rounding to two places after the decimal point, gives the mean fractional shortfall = -0.15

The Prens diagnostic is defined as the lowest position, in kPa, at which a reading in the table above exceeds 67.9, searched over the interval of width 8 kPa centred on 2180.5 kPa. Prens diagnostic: 2177 kPa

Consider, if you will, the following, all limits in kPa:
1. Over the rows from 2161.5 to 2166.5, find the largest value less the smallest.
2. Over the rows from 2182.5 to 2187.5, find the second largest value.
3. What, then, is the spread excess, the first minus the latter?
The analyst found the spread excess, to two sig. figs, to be -69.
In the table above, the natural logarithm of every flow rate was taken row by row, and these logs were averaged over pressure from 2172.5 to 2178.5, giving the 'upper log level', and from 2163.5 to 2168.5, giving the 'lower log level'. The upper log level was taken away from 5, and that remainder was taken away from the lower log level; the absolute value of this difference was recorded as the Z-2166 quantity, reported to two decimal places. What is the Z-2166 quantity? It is 3.58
